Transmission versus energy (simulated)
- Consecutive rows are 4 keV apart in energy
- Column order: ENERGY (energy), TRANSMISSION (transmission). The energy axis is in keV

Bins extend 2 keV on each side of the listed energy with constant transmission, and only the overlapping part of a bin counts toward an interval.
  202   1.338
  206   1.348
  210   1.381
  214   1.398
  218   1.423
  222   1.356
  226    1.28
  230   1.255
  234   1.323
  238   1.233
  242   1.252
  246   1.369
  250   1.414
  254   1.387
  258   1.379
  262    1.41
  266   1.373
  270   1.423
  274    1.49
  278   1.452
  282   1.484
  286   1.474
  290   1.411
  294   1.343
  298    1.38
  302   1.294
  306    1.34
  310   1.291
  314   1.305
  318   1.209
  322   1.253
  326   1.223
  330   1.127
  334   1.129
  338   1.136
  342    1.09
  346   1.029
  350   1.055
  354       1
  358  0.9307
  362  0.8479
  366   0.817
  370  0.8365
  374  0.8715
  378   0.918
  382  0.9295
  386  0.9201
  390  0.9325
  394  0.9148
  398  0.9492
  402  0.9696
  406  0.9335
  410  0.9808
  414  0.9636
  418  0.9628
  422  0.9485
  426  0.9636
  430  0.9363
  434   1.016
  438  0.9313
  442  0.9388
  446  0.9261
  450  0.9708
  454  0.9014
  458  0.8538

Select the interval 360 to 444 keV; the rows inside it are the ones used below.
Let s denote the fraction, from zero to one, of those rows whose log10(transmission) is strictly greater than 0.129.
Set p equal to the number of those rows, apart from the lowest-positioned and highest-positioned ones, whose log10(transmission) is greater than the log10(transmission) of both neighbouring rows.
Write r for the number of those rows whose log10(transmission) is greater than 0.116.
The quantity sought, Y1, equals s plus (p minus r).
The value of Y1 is 6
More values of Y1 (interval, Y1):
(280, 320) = -3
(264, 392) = -1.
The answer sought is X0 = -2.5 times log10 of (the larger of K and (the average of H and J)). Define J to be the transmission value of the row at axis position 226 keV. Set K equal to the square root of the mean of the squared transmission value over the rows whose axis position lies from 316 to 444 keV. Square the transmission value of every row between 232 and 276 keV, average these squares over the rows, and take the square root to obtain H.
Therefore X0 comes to -0.31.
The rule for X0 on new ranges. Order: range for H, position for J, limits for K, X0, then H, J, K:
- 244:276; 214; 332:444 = -0.37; 1.41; 1.398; 1.0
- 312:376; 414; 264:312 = -0.36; 1.06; 0.9636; 1.4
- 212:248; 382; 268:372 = -0.22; 1.32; 0.9295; 1.2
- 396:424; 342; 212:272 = -0.33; 0.96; 1.09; 1.4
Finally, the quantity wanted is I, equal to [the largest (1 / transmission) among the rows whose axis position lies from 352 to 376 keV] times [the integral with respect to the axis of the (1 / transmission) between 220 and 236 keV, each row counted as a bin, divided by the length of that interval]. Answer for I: 0.94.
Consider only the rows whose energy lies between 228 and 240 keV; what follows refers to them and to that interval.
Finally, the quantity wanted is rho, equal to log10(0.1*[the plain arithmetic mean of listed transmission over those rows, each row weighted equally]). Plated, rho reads -0.90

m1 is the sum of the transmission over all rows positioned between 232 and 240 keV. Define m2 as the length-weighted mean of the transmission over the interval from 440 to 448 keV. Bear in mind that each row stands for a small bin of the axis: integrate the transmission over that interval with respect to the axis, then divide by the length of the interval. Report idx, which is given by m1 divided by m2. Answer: 2.7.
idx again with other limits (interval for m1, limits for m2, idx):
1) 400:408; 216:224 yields 1.4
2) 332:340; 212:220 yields 1.6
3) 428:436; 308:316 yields 1.5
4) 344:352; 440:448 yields 2.2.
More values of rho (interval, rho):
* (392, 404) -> -1.02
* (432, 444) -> -1.02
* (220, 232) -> -0.89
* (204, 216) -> -0.86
